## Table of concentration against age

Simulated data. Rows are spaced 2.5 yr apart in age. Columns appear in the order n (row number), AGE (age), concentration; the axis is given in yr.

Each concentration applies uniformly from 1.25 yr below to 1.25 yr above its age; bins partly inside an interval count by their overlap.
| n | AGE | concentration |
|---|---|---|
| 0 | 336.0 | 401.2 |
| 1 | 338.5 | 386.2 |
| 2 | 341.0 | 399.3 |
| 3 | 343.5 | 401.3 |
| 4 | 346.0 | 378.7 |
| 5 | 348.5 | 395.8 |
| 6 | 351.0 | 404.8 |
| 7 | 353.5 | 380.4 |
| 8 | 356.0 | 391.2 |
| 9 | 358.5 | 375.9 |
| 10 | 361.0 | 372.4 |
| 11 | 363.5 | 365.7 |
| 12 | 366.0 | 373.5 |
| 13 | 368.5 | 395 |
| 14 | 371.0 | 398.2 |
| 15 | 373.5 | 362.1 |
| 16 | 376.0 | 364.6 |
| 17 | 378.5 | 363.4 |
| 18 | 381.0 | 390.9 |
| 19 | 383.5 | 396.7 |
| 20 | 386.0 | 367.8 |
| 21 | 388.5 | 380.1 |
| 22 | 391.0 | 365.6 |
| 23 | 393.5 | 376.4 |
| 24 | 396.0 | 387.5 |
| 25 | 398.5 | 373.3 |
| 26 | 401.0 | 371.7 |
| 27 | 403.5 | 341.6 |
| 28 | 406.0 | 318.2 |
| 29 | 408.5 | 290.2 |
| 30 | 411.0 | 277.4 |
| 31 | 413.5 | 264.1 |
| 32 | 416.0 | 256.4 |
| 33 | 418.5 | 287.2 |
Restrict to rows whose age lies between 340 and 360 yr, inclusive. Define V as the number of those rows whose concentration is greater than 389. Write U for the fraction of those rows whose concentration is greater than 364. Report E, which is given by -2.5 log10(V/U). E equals -1.7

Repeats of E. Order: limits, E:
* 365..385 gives -1.8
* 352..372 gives -1.2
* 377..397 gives -0.9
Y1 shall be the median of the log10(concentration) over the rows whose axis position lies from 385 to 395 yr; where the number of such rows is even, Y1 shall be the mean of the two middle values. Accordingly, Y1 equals 2.57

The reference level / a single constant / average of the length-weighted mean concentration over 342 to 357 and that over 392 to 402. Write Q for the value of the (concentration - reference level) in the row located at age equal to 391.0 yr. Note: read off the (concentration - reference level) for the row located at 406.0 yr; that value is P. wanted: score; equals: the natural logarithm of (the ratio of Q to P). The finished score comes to -1.3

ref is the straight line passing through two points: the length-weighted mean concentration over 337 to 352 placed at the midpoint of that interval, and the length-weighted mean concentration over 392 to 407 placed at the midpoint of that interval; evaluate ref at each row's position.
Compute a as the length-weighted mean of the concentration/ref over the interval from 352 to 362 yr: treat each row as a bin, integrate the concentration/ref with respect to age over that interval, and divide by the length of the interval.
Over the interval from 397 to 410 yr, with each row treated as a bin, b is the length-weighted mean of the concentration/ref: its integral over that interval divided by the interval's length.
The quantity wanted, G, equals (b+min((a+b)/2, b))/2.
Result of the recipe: 0.94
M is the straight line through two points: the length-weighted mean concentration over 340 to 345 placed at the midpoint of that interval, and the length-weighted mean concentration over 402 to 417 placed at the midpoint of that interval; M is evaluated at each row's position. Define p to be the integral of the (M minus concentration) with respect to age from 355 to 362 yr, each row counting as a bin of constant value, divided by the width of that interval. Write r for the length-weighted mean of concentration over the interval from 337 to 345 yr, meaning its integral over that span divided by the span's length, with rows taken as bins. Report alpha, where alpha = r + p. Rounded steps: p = -6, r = 395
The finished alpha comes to 390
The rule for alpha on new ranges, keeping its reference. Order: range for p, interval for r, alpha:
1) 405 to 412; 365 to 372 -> 389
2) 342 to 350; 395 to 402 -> 379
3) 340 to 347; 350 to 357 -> 396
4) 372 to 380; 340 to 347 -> 374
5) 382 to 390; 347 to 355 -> 342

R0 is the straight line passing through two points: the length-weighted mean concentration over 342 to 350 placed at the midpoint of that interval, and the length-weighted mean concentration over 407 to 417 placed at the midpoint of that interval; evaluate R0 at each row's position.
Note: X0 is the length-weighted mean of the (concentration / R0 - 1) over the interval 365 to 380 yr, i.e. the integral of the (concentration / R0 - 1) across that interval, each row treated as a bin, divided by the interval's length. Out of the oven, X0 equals 0.09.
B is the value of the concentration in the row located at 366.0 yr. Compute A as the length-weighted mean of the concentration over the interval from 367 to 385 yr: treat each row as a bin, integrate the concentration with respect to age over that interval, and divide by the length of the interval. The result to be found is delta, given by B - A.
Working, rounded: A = 381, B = 373.5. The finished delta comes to -8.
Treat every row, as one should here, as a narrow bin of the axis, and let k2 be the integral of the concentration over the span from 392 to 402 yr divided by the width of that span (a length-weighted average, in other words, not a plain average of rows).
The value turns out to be 377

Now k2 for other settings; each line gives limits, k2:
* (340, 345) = 399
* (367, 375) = 384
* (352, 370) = 380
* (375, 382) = 373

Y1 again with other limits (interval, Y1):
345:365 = 2.58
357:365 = 2.57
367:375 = 2.60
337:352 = 2.60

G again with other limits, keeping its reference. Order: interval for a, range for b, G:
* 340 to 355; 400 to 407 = 0.95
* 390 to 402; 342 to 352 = 1.01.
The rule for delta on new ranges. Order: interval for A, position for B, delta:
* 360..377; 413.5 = -112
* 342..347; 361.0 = -19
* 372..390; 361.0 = -3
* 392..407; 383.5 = 34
